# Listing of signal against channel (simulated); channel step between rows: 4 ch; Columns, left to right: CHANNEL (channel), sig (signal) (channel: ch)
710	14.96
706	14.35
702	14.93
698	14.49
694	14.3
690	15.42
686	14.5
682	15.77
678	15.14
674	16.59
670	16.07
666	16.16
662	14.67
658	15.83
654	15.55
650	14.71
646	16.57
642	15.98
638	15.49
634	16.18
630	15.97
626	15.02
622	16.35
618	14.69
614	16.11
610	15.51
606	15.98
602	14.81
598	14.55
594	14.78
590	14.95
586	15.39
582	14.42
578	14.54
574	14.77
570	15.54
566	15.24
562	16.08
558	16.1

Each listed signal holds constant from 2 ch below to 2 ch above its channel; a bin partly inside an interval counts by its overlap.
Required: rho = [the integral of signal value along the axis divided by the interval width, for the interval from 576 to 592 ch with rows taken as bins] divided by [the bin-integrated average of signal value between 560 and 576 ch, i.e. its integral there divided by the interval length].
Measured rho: 0.96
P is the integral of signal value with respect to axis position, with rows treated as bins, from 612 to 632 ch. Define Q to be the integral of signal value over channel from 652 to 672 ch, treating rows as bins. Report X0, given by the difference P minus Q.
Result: -0.6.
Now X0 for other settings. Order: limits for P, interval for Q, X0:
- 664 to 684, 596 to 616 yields 11.1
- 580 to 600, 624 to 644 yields -18.2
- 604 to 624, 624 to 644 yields 0.0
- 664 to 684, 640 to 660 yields 4.4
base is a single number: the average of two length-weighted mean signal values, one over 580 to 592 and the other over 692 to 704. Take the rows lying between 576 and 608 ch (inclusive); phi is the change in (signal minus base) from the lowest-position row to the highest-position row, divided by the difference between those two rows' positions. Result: 0.05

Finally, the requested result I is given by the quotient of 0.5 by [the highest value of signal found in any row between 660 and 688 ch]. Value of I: 0.0301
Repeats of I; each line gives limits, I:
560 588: 0.0311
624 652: 0.0302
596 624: 0.0306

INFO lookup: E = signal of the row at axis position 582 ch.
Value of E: 14.42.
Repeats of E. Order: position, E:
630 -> 15.97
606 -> 15.98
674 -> 16.59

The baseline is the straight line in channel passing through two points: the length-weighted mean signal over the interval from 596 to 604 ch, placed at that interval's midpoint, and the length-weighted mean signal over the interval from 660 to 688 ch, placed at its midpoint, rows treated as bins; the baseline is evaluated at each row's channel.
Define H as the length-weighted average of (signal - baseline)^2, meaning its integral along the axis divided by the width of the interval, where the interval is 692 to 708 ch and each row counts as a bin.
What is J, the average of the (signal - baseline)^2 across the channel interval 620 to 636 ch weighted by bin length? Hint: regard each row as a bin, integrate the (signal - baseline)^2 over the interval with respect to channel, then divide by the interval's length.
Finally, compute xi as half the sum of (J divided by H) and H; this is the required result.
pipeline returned 1.21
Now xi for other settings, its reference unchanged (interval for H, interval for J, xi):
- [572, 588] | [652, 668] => 0.81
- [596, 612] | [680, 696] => 1.18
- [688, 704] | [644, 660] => 0.87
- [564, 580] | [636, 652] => 0.88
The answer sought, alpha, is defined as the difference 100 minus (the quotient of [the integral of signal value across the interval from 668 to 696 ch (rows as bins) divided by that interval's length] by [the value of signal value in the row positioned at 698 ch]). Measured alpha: 98.9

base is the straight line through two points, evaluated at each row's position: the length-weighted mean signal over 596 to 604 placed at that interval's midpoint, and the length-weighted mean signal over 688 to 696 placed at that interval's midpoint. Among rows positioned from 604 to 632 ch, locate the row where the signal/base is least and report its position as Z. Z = 618 ch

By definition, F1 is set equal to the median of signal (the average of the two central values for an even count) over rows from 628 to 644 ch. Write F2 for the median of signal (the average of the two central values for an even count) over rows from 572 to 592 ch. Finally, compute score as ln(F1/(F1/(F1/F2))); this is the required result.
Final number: 0.08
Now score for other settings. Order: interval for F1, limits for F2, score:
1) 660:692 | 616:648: -0.02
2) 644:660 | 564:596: 0.05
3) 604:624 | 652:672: 0.01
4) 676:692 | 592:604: 0.03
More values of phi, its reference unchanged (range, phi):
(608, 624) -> 0.07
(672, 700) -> -0.09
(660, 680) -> 0.03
